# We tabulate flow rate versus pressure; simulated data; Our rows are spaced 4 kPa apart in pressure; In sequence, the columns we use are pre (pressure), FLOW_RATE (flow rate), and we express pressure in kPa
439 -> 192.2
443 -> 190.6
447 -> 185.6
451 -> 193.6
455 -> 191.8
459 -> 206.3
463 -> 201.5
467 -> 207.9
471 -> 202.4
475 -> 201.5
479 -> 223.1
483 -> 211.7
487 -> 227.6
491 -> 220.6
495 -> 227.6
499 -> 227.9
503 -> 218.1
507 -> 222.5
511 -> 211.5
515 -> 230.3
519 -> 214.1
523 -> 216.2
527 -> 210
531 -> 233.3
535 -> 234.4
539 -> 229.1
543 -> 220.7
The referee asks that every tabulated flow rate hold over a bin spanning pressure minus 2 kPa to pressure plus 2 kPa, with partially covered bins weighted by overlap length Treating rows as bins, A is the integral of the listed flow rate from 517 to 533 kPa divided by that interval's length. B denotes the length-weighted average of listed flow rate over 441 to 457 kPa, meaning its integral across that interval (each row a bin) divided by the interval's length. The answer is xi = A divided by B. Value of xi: 1.15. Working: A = 218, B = 190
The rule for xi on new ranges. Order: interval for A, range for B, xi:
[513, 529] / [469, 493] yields 1.01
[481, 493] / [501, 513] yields 1.01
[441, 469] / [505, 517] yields 0.89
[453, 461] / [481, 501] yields 0.89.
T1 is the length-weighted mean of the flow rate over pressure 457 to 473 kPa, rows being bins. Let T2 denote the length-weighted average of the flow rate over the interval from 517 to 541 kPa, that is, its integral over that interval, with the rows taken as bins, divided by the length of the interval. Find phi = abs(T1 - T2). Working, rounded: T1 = 205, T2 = 223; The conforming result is 18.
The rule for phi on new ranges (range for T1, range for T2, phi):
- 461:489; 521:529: 2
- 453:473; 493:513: 20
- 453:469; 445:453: 12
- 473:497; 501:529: 1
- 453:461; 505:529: 18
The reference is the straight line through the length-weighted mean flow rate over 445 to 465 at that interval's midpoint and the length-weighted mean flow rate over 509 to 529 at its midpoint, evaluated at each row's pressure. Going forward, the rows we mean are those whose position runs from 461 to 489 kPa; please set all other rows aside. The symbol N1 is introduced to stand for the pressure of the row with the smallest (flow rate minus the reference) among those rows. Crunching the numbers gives 475 kPa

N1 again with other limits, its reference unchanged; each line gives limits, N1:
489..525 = 511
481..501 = 483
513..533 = 527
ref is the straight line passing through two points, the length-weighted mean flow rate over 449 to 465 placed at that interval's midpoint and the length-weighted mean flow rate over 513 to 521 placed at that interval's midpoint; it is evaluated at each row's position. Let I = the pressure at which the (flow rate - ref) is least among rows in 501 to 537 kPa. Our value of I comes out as 527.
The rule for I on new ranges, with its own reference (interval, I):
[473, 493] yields 475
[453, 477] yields 455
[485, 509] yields 503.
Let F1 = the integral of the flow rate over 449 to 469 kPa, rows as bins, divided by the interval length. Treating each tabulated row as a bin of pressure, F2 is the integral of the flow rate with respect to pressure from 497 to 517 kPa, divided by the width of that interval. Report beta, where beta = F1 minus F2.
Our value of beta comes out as -22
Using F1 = 200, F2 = 222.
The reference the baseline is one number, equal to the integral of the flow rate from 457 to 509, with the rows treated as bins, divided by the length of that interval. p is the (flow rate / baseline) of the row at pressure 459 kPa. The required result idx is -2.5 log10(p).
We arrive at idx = 0.05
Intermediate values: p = 0.96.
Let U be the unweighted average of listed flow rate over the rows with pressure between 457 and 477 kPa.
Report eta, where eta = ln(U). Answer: 5.32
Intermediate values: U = 204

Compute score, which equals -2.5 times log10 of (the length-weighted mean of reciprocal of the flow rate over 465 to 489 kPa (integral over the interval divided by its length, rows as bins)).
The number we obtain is 5.815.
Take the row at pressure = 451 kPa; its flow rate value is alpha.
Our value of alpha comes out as 193.6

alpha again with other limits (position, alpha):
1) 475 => 201.5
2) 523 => 216.2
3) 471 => 202.4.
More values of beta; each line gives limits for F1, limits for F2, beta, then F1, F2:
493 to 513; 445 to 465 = 26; 222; 196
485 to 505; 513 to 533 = 4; 224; 221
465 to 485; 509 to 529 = -7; 209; 216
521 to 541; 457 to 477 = 21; 225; 204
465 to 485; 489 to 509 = -14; 209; 223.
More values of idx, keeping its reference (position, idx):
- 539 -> -0.07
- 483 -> 0.02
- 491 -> -0.03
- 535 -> -0.09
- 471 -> 0.07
